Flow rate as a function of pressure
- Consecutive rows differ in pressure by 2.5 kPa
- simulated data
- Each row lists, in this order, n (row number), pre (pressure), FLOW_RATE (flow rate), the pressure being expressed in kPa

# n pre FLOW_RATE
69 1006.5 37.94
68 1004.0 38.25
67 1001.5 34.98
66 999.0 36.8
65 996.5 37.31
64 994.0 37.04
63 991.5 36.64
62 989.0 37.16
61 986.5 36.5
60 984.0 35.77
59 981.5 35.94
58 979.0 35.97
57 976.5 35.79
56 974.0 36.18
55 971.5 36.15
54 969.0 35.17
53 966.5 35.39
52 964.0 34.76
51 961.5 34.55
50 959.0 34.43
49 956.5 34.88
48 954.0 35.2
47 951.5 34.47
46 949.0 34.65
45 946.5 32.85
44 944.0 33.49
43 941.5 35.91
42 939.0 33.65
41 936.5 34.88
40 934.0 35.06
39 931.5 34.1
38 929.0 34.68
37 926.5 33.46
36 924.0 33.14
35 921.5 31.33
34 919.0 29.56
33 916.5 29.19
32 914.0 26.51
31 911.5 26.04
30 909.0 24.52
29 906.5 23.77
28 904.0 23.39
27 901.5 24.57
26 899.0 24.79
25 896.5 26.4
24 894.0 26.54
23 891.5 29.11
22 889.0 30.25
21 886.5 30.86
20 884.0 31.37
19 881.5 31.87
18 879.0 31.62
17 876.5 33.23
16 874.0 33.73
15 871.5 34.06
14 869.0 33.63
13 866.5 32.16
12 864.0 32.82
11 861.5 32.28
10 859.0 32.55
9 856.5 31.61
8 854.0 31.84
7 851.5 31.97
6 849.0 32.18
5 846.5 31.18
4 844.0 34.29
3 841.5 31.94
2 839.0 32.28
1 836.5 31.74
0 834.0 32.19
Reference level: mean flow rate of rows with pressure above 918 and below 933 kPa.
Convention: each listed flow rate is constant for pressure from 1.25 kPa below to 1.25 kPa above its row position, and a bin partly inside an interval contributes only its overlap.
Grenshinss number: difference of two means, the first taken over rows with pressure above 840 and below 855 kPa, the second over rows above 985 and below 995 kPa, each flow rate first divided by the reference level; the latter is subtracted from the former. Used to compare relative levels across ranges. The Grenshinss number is -0.14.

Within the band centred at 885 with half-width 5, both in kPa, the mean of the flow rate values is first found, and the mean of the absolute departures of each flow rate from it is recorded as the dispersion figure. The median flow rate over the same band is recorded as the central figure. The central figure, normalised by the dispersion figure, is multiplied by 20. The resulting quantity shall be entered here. 1169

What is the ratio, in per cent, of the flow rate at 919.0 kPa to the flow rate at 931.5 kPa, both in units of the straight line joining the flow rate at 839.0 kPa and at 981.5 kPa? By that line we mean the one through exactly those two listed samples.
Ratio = 87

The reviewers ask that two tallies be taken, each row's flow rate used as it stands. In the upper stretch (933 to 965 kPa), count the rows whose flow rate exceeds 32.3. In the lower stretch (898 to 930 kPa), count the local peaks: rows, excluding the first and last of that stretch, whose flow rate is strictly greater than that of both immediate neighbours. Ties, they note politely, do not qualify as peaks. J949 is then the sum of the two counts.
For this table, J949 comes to 13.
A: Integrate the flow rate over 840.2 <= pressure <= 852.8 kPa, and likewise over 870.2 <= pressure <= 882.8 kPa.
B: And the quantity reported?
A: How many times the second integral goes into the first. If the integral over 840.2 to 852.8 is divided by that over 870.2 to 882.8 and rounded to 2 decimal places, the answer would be 0.98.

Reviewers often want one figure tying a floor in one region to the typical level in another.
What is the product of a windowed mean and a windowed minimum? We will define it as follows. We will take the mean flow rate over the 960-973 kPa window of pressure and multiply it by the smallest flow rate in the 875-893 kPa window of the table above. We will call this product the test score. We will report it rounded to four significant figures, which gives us 1025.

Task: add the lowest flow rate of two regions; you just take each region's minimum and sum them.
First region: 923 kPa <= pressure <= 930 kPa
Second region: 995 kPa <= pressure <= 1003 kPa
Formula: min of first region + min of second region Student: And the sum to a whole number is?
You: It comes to 68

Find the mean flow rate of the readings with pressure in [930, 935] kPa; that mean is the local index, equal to 34.6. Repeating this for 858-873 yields 32.9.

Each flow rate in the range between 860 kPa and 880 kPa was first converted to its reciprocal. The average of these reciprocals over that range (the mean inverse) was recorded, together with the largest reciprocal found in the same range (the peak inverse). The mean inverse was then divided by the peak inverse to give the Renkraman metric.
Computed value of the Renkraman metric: 0.960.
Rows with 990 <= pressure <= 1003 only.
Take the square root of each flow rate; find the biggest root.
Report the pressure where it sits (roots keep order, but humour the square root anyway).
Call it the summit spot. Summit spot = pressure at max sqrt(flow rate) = 996.5 kPa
